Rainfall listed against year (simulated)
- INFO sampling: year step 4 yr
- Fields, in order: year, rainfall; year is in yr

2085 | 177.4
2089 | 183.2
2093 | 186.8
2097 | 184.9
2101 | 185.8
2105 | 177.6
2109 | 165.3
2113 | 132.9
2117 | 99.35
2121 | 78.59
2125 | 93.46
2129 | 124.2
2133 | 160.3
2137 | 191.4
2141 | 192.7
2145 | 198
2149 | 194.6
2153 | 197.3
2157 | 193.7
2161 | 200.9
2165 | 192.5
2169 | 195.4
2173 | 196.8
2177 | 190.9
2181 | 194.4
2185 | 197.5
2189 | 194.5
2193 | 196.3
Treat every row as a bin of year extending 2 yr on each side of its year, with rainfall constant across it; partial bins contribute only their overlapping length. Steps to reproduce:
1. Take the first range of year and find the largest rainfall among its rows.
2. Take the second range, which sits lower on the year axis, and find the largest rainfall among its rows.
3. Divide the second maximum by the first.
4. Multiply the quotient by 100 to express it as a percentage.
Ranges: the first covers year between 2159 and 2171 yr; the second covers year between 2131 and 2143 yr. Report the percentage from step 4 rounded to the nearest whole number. 96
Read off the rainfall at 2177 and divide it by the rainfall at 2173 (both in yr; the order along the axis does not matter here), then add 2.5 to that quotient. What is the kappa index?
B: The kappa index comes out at 3.5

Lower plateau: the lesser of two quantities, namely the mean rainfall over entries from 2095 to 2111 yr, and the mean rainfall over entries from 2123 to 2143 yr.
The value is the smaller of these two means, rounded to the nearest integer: 152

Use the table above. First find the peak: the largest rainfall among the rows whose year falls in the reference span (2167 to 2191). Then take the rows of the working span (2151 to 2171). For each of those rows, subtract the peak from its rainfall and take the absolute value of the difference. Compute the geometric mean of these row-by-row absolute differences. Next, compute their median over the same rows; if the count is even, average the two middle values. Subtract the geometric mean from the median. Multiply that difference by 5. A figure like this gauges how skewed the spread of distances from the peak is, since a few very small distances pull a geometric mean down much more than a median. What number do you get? 7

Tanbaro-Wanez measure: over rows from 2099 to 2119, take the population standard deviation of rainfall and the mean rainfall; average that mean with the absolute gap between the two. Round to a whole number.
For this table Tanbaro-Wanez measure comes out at 136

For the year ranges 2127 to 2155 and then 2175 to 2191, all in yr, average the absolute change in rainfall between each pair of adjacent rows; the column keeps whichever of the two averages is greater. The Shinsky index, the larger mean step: 13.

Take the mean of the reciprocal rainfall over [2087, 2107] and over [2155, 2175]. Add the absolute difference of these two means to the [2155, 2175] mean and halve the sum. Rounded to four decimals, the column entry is 0.0027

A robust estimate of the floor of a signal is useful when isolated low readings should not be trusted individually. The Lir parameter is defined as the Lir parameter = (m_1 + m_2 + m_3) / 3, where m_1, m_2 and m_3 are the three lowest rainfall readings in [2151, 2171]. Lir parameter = 194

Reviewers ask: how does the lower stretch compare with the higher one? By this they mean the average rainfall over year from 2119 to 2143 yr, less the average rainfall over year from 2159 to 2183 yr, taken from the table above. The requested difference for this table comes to -55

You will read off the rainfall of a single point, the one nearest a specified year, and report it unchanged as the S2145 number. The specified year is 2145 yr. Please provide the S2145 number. 198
